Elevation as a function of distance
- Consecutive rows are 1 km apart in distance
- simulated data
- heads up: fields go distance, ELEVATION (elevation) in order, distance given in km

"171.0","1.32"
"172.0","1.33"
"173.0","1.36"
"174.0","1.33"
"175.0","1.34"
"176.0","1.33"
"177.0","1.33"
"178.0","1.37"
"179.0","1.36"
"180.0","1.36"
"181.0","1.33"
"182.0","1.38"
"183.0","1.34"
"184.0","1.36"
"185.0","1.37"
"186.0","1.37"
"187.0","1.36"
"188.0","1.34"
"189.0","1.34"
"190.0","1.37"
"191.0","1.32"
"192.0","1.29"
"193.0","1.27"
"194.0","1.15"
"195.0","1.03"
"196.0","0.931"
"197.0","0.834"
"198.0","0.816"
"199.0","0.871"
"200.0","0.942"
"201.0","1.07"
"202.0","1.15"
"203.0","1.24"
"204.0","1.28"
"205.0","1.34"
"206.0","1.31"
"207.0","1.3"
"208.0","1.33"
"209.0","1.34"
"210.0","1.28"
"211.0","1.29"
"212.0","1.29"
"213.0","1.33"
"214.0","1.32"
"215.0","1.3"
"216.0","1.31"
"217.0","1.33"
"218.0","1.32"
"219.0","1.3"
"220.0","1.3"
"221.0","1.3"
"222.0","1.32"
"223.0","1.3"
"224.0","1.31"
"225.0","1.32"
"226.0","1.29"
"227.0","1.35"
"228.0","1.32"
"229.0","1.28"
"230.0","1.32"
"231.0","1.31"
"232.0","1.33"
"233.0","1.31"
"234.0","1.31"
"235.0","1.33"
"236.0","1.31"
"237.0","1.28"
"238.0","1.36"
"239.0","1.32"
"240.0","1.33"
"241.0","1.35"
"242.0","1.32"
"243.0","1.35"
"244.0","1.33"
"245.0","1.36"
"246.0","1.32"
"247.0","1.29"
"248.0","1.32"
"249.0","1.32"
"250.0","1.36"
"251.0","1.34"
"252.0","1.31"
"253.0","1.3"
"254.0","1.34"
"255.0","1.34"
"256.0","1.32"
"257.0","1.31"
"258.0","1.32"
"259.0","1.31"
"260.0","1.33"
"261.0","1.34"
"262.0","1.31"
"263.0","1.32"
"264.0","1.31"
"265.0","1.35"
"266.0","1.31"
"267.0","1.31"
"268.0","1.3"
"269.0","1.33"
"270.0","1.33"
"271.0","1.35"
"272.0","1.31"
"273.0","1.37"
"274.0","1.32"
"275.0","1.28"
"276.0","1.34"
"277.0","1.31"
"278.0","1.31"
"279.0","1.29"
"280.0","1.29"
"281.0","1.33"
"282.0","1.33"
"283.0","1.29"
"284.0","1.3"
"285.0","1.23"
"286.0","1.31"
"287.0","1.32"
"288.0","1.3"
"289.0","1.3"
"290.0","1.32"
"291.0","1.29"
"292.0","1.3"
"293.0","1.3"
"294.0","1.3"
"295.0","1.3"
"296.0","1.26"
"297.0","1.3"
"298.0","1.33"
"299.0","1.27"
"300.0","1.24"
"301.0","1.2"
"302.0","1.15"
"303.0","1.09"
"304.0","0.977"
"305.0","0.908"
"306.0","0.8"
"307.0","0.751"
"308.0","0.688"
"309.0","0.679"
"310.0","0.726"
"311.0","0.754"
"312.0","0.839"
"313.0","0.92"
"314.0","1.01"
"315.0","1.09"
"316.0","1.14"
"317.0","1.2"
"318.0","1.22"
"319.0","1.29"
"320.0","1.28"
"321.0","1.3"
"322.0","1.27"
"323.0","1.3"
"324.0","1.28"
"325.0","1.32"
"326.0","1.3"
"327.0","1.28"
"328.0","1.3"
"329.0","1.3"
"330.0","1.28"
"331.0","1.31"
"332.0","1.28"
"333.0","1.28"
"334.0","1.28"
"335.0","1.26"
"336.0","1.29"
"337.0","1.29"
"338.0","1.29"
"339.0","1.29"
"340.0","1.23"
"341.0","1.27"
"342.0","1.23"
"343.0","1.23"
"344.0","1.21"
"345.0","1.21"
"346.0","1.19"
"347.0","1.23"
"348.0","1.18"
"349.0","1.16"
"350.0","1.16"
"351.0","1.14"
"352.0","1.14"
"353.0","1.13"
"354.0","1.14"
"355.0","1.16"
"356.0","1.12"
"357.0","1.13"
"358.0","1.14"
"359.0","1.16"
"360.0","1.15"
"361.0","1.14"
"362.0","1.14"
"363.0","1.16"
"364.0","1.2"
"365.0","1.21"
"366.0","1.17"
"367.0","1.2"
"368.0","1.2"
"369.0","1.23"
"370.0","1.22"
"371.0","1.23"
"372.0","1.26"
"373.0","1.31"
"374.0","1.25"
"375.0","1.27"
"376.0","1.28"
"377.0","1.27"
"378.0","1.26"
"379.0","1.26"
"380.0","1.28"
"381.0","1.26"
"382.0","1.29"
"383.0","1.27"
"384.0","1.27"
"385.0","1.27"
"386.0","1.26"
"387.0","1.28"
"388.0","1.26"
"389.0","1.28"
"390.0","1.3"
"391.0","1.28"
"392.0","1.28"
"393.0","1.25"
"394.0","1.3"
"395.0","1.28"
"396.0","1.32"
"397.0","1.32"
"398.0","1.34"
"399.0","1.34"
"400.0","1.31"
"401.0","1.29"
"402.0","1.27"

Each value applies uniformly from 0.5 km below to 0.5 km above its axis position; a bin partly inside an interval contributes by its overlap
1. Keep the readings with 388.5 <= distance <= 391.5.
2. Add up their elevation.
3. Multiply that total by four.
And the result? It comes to 15.4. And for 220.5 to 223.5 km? 15.7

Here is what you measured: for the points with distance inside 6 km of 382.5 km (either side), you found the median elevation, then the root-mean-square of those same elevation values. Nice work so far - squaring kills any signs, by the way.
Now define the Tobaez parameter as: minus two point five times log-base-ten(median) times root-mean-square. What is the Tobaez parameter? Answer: -0.33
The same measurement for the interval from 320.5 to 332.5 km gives -0.37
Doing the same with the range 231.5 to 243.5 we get -0.40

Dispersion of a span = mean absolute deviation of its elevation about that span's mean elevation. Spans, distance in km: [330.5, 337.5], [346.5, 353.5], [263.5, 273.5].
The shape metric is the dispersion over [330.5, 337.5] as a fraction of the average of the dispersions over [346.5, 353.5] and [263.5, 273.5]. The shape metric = 0.49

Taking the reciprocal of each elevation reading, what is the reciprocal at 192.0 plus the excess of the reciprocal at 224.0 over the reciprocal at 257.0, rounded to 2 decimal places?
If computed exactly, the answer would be 0.78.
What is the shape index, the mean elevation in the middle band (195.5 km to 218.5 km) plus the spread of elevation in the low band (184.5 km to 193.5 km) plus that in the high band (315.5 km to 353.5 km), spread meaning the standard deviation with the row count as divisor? 1.29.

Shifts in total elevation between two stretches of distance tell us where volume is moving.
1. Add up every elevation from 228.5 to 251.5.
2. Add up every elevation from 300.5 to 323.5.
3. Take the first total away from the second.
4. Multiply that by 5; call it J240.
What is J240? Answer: -34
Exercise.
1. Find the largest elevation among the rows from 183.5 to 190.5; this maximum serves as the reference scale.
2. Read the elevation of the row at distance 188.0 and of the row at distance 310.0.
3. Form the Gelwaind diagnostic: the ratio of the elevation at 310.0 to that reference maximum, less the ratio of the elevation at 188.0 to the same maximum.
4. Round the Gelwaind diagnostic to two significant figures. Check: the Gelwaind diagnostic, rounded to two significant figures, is -0.45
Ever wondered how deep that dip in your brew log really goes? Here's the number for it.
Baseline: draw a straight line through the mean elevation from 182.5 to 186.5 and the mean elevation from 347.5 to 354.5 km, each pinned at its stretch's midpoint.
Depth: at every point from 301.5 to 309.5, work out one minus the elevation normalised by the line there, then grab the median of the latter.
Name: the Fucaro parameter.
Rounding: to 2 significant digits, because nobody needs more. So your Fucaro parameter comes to 0.29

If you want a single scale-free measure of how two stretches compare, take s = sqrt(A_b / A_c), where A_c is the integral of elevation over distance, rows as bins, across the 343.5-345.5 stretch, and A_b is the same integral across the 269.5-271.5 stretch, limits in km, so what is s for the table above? 1.05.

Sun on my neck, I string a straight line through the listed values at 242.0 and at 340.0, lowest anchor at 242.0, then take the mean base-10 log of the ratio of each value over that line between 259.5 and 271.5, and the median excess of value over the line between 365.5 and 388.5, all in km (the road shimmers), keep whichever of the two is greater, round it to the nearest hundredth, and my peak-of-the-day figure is 0.07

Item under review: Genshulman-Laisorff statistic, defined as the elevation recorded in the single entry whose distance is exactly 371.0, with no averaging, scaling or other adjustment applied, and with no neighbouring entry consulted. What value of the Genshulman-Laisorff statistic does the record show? 1.23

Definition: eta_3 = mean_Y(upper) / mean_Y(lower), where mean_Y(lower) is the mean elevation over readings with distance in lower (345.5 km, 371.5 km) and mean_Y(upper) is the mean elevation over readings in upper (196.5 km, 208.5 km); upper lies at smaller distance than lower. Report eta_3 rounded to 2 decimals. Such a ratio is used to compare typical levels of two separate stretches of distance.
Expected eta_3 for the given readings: 0.96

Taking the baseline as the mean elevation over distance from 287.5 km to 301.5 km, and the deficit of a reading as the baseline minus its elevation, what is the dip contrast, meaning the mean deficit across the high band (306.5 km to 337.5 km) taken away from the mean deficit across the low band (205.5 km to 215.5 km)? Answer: -0.16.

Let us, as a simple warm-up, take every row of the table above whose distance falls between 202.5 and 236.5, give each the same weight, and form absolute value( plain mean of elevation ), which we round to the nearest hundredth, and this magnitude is 1.31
